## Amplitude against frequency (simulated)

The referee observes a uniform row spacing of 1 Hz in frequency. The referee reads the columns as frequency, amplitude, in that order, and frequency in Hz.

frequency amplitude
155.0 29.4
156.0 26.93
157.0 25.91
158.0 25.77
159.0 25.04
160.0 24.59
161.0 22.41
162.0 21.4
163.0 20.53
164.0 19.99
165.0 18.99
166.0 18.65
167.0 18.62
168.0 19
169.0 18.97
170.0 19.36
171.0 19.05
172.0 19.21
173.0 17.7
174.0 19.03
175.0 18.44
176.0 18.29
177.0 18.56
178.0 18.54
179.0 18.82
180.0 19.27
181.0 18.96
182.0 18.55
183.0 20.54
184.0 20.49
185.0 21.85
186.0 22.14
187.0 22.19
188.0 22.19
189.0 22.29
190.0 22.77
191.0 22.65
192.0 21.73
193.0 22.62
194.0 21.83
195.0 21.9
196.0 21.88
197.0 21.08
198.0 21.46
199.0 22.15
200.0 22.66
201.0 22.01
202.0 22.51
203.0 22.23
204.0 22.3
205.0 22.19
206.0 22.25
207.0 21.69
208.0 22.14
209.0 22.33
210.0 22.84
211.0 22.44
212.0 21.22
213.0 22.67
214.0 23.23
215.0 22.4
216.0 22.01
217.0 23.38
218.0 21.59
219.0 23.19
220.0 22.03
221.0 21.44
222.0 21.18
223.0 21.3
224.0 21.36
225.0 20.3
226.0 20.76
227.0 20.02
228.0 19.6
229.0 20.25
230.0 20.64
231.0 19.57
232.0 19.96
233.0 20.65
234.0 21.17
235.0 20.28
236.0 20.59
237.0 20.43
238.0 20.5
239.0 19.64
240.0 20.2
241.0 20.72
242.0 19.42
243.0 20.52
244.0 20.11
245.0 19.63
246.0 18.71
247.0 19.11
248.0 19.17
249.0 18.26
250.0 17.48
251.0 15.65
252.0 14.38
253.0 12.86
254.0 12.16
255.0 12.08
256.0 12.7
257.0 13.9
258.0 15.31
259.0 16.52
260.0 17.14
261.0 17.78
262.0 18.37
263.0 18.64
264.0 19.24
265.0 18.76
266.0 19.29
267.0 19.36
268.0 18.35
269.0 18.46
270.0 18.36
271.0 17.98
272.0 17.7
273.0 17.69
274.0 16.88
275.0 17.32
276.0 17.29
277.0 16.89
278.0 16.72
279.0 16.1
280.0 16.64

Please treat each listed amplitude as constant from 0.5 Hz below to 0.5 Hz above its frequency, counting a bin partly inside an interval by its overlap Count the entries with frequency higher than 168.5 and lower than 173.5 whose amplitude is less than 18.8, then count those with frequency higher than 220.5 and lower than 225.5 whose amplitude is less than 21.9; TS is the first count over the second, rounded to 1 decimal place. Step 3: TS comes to 0.2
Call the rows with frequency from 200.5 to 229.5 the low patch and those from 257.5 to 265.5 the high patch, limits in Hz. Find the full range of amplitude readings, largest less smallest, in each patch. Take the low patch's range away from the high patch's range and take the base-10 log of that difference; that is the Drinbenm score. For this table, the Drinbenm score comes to -0.8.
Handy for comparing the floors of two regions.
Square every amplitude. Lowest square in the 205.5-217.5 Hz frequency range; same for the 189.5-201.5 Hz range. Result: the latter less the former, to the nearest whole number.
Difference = -6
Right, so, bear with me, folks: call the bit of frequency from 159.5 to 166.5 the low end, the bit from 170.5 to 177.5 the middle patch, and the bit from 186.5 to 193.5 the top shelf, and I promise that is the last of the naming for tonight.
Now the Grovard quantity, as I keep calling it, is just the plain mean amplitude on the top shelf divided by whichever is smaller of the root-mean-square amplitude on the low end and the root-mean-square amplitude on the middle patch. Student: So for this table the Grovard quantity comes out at 1.20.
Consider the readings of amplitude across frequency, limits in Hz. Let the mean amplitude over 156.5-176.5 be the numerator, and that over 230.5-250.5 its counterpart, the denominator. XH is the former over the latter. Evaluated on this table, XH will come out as 1.04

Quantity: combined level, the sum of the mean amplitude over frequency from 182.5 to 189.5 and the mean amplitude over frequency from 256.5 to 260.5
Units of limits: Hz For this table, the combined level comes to 37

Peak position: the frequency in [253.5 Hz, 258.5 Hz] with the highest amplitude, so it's 258.0 Hz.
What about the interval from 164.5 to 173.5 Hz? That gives 170.0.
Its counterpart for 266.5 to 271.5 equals 267.0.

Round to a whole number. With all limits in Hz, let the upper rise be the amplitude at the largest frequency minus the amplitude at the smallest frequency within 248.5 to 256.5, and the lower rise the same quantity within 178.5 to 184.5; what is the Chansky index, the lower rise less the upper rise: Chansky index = 7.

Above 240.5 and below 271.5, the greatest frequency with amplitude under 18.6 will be 271.0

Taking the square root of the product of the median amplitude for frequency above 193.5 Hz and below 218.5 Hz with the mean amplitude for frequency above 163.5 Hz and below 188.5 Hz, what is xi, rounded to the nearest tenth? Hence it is 20.8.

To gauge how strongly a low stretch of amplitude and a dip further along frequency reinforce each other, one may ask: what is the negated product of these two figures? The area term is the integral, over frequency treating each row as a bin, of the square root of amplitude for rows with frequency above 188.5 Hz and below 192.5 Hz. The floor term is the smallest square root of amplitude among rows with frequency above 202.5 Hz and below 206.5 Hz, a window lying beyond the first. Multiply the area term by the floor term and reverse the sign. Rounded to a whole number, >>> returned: -89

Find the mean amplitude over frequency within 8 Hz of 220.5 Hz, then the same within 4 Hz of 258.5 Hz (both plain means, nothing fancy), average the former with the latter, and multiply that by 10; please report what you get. 186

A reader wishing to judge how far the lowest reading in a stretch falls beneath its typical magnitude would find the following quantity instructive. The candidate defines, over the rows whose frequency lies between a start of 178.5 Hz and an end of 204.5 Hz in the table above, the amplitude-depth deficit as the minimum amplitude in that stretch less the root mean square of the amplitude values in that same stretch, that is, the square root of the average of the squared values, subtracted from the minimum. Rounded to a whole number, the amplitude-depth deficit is -3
